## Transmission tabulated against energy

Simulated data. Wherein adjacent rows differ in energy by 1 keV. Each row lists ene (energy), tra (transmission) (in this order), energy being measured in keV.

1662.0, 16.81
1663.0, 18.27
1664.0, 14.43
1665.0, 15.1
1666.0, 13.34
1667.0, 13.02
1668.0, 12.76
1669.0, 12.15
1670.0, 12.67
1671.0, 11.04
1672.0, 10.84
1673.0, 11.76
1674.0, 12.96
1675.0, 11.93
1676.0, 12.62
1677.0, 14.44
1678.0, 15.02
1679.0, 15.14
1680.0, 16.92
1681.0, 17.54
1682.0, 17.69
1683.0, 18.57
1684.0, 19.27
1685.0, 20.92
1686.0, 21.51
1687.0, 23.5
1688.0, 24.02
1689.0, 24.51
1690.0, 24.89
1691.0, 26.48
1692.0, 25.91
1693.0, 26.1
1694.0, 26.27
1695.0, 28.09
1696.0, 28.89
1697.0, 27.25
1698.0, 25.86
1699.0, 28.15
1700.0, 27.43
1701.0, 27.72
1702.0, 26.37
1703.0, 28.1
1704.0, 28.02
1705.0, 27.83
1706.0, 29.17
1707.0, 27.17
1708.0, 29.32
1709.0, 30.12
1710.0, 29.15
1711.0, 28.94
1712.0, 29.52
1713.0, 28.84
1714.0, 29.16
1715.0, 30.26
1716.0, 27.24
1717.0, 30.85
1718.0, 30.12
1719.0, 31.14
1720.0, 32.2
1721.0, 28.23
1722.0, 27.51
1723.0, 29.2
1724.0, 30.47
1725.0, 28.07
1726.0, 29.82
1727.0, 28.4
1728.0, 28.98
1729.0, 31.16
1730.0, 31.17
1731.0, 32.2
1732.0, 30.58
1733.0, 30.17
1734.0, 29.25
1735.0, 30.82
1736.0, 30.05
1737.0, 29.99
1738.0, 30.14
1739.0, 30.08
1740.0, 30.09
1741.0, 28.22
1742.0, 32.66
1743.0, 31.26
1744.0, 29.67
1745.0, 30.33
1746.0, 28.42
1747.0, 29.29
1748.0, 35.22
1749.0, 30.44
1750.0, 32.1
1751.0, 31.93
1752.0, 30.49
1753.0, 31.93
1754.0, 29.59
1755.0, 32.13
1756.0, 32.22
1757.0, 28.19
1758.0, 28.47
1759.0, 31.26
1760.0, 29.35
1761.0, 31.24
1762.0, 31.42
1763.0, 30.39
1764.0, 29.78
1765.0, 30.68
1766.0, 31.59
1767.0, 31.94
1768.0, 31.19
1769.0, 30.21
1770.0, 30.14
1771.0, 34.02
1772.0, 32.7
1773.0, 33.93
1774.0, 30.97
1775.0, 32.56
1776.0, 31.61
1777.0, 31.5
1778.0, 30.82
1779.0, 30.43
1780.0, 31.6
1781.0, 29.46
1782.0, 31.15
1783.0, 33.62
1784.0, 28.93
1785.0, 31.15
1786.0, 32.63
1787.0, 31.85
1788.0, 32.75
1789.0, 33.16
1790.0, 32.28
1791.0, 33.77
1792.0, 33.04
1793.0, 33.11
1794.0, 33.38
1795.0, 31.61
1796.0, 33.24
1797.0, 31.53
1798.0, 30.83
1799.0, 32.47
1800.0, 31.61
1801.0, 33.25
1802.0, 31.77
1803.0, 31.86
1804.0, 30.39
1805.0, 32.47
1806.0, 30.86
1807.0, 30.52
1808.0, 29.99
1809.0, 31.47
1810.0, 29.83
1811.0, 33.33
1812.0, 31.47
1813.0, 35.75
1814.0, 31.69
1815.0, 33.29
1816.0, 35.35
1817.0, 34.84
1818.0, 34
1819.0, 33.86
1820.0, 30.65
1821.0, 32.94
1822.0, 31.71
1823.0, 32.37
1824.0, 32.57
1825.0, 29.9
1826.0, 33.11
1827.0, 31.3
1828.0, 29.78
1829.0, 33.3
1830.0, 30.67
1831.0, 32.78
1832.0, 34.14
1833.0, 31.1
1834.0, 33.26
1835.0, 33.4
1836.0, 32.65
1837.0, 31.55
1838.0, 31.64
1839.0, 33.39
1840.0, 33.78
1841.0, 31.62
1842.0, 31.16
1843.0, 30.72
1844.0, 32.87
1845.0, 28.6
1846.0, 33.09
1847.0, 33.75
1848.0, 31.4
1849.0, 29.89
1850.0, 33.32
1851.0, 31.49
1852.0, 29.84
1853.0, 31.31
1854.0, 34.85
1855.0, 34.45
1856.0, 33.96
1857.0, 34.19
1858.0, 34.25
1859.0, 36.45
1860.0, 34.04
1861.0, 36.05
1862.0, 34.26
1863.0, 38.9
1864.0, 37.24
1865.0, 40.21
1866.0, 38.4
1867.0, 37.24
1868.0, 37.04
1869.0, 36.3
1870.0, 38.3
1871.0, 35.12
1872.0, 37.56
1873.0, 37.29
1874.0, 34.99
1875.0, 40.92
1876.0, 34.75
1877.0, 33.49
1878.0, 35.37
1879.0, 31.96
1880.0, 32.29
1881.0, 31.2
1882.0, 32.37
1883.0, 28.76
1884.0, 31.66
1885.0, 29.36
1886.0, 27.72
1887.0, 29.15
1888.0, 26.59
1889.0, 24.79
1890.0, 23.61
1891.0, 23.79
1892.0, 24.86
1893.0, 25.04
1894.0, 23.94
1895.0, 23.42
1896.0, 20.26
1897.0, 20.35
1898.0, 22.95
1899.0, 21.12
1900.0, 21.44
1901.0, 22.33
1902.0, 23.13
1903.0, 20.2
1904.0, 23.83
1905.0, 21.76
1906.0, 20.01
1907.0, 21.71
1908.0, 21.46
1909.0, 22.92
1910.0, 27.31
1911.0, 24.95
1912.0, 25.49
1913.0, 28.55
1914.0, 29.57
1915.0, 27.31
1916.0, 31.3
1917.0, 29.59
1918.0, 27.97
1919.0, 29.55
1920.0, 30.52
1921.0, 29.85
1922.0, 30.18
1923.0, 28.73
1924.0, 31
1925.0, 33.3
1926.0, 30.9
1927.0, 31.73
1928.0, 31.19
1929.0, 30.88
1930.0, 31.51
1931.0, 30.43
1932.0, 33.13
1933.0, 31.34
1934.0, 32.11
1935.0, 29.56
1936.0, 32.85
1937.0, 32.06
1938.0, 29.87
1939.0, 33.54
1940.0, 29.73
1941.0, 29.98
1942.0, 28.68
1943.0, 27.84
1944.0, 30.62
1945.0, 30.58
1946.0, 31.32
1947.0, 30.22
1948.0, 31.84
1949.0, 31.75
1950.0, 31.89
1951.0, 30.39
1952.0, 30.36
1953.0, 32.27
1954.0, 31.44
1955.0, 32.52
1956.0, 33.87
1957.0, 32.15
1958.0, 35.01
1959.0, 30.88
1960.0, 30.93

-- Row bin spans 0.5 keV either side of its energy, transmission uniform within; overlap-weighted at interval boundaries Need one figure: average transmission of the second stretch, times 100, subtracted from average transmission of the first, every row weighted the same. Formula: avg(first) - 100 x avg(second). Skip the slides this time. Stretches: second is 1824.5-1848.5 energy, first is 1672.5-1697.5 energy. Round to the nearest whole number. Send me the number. -3184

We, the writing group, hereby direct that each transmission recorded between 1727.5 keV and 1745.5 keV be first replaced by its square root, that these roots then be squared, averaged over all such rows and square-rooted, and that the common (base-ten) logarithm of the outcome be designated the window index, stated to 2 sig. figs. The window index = 0.74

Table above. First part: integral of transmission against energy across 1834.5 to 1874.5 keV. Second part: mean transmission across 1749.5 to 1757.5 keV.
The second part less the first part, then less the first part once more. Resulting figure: -2702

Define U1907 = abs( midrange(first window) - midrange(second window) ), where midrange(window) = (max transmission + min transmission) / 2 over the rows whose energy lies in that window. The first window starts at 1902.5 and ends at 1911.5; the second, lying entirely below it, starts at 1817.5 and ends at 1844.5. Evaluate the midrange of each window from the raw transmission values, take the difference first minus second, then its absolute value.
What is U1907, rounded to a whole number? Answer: 8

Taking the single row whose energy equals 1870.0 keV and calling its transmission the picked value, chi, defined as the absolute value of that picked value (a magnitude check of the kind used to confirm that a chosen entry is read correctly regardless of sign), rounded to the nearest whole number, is 38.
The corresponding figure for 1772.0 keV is 33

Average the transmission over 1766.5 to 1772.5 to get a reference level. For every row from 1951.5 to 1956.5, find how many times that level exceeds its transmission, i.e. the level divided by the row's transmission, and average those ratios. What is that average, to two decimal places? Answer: 0.99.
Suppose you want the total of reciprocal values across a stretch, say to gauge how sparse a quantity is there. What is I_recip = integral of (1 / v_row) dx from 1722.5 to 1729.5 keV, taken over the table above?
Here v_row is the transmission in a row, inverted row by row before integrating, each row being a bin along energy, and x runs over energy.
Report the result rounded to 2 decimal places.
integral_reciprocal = 0.24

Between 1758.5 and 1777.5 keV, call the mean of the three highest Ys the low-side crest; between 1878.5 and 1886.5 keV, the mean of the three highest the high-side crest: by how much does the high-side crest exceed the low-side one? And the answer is -1.3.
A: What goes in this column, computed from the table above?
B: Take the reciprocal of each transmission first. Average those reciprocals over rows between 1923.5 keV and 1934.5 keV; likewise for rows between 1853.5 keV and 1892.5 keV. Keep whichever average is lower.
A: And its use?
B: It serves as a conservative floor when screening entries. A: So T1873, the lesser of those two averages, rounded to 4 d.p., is 0.0305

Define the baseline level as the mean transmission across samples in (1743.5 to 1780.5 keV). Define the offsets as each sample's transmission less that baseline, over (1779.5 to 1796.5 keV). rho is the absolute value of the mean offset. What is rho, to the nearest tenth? 1.1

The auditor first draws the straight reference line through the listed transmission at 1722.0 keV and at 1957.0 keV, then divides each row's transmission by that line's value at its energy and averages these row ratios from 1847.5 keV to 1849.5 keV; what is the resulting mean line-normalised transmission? 1.02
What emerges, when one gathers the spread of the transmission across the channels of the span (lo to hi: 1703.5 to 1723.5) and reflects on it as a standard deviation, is 1.3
